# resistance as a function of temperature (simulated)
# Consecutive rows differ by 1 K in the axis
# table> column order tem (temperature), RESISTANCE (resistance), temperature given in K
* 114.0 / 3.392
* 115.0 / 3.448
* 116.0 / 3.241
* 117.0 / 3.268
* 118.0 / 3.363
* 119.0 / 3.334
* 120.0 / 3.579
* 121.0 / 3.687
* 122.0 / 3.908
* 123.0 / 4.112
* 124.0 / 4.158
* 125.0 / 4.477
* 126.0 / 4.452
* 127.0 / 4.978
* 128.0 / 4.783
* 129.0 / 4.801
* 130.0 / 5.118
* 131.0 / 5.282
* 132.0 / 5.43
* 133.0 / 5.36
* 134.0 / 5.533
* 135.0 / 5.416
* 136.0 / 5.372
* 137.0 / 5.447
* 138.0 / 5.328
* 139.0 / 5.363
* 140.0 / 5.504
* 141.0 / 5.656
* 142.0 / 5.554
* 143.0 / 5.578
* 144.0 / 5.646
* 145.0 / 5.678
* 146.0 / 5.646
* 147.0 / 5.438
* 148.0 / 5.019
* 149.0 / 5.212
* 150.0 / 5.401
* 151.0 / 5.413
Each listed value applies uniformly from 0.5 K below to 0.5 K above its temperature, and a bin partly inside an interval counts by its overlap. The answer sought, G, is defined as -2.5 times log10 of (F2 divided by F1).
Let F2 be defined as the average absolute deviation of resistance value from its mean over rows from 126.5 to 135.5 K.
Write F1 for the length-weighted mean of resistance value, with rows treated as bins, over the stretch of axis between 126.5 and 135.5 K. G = 3.3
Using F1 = 5.2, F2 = 0.24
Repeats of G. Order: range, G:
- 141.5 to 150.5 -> 3.7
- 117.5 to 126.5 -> 2.6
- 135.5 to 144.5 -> 4.3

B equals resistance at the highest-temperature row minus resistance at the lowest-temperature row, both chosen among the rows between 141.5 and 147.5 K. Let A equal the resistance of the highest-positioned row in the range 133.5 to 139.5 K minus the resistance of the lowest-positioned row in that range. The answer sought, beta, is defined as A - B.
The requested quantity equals -0.05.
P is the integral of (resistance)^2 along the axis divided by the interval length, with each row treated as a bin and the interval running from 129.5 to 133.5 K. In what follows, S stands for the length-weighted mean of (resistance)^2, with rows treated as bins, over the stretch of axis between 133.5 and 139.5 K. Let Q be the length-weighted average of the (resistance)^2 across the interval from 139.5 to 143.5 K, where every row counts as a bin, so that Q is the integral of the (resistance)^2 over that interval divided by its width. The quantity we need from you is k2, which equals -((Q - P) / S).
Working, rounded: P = 28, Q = 31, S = 29.3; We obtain -0.1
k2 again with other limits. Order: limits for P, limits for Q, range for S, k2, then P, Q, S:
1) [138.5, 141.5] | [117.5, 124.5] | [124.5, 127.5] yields 0.8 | 30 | 14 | 21.5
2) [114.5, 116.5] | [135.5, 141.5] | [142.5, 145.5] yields -0.6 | 11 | 30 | 31.7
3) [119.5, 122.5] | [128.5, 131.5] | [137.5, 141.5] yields -0.4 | 14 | 26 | 29.9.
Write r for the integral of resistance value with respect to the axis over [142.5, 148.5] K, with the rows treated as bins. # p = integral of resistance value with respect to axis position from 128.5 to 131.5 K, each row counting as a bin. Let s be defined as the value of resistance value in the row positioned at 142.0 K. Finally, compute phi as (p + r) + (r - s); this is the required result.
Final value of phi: 76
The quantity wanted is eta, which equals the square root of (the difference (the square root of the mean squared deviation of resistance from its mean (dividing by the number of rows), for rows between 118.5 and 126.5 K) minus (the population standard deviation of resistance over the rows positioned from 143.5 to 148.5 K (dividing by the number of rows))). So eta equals 0.37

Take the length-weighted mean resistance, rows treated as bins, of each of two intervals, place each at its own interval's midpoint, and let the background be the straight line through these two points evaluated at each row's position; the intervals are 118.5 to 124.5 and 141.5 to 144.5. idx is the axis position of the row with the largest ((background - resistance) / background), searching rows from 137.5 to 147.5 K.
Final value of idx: 147.0 K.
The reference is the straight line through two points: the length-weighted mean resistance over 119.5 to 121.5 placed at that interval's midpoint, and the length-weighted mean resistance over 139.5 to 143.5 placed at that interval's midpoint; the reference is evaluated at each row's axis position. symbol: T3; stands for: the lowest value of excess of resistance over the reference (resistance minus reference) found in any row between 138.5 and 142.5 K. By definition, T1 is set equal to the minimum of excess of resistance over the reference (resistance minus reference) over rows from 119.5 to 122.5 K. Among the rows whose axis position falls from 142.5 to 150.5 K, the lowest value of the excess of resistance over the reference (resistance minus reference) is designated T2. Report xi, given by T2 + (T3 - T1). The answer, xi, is -1.2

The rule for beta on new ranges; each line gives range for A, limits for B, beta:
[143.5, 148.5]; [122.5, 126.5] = -0.97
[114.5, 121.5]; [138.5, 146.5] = -0.04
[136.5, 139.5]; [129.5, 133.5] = -0.33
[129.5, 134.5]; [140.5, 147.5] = 0.63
